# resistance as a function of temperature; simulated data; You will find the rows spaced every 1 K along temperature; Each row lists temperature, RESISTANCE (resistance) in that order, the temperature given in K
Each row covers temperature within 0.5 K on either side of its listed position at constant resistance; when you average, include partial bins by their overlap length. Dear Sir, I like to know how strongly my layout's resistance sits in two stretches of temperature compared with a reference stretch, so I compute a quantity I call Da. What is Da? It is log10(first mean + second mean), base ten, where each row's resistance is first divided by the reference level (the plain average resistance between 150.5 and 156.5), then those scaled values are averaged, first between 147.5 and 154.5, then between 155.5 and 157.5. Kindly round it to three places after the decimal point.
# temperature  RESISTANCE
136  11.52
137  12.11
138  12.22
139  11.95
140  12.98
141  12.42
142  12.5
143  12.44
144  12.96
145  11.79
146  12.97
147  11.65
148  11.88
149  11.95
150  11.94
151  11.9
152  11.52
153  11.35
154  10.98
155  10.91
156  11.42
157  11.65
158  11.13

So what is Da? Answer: 0.310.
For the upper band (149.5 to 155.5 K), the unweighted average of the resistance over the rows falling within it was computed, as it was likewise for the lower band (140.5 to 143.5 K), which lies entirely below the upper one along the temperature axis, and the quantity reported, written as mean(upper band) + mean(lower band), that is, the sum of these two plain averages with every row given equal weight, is 23.9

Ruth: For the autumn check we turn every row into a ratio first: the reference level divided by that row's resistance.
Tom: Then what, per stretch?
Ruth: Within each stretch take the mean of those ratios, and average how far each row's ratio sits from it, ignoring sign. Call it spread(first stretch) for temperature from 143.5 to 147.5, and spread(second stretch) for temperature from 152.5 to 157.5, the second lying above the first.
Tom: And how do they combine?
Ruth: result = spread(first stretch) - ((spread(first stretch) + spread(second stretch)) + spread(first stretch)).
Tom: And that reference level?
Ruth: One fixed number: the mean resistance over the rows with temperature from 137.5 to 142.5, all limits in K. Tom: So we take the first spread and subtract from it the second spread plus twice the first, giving -0.076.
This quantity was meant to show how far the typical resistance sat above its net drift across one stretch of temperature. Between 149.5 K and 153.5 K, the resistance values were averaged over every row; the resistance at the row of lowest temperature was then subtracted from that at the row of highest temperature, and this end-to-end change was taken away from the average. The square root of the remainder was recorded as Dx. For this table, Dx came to 3.50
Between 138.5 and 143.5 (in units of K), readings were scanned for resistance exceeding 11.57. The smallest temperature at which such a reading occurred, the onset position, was 139 K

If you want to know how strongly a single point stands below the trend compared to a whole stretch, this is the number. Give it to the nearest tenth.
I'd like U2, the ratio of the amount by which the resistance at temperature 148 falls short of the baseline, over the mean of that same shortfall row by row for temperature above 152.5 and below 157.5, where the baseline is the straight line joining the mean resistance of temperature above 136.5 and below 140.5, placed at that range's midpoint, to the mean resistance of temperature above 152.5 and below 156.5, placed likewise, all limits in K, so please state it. 1.9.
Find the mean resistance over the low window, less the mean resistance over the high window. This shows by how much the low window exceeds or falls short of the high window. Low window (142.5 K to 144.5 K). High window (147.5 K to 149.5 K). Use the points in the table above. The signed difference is 0.8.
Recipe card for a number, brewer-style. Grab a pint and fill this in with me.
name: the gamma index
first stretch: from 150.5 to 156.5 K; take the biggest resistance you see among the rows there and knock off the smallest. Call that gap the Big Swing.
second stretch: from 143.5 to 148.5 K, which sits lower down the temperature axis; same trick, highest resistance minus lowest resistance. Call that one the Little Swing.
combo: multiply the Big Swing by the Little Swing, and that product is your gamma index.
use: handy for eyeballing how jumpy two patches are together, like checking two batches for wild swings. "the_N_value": 1.3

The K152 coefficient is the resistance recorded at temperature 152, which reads 11.52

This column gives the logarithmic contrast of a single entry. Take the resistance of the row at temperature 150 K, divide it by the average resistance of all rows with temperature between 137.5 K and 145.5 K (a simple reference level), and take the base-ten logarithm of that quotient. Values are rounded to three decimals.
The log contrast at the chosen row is -0.017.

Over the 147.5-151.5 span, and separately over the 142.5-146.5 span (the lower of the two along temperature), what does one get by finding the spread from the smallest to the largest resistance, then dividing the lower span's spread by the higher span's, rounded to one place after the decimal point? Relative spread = 16.9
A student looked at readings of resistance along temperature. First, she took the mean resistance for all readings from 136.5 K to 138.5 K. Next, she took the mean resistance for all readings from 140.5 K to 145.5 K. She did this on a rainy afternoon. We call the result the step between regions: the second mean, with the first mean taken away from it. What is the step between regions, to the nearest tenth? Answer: 0.3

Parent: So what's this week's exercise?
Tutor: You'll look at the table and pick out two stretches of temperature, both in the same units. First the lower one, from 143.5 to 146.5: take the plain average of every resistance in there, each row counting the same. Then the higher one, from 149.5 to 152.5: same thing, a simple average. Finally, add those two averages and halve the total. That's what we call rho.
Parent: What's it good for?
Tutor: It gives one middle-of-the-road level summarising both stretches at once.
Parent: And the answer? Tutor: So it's 12.2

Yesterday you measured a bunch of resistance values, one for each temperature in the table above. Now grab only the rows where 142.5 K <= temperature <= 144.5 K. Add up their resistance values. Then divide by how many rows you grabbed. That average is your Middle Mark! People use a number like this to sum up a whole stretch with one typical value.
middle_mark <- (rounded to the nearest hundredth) 12.70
